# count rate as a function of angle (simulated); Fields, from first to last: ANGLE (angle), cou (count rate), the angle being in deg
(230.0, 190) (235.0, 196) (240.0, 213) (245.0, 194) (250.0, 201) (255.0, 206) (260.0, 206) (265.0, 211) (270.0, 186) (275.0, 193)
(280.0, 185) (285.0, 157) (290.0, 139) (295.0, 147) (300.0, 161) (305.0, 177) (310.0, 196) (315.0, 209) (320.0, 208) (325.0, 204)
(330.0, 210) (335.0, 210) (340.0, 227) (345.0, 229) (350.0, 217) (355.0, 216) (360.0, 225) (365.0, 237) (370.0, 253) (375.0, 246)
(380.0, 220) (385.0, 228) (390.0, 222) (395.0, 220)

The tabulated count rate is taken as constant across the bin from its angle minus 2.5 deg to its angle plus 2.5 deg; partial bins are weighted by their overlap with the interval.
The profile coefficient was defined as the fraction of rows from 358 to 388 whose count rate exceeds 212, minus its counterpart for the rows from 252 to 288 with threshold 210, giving 0.9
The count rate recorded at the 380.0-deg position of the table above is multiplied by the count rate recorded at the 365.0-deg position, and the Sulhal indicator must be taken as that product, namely 52140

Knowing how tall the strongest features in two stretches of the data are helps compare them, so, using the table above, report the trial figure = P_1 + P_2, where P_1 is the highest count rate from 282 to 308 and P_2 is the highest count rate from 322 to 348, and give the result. 406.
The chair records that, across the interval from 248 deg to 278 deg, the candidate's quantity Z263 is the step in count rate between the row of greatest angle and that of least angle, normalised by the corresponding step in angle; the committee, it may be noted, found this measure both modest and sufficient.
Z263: -0.3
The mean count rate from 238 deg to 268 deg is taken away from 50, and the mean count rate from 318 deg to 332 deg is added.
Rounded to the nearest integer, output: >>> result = 52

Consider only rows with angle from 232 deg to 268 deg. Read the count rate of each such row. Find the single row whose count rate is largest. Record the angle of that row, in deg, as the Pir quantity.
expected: 240.0 deg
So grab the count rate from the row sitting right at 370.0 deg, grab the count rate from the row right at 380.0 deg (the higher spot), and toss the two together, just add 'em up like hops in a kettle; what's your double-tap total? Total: 473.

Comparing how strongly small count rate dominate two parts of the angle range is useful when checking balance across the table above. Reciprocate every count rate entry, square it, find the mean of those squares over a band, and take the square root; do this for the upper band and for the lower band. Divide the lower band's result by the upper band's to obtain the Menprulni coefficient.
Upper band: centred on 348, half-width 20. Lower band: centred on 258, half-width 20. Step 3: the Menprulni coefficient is 1.10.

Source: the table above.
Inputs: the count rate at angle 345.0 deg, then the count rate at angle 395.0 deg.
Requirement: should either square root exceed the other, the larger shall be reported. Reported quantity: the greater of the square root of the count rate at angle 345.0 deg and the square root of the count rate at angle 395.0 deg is 15.1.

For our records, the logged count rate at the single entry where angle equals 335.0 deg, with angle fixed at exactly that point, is 210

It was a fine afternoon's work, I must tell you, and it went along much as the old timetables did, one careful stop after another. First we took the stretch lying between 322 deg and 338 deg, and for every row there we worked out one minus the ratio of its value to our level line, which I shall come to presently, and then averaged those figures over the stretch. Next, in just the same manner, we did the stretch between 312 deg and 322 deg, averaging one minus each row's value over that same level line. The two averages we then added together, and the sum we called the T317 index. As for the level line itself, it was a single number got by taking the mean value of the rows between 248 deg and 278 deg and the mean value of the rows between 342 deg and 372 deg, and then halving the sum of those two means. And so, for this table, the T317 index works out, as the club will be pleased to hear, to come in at 0.1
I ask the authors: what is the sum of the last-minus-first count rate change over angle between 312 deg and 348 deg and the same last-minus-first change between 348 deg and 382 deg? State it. 23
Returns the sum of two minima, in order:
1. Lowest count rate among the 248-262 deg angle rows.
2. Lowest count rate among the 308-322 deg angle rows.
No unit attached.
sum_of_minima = 397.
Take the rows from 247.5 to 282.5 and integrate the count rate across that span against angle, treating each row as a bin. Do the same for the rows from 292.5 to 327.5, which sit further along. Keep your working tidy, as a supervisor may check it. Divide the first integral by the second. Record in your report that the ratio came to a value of 1.07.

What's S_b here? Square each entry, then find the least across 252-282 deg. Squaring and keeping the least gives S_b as 34225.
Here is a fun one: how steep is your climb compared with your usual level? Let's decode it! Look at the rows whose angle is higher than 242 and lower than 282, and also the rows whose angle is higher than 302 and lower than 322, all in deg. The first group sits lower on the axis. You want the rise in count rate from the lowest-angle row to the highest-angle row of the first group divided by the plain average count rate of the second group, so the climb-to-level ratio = 0.0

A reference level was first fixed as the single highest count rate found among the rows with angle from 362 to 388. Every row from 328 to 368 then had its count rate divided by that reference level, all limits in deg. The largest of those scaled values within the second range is 0.937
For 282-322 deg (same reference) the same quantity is 0.826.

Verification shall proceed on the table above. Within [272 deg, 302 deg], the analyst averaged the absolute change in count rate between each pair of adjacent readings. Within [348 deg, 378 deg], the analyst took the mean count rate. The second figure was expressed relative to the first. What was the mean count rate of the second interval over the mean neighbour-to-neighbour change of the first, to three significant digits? 15.3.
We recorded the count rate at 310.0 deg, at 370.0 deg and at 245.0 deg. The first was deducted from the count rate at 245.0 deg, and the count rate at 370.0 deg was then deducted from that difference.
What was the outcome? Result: -255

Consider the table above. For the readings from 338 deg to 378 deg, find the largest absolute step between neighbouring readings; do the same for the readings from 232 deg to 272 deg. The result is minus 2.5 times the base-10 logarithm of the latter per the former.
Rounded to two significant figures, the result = -0.48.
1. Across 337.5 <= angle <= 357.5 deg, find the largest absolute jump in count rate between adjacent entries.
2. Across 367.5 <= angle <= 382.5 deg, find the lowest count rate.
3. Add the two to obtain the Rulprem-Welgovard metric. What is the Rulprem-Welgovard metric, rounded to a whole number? 232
